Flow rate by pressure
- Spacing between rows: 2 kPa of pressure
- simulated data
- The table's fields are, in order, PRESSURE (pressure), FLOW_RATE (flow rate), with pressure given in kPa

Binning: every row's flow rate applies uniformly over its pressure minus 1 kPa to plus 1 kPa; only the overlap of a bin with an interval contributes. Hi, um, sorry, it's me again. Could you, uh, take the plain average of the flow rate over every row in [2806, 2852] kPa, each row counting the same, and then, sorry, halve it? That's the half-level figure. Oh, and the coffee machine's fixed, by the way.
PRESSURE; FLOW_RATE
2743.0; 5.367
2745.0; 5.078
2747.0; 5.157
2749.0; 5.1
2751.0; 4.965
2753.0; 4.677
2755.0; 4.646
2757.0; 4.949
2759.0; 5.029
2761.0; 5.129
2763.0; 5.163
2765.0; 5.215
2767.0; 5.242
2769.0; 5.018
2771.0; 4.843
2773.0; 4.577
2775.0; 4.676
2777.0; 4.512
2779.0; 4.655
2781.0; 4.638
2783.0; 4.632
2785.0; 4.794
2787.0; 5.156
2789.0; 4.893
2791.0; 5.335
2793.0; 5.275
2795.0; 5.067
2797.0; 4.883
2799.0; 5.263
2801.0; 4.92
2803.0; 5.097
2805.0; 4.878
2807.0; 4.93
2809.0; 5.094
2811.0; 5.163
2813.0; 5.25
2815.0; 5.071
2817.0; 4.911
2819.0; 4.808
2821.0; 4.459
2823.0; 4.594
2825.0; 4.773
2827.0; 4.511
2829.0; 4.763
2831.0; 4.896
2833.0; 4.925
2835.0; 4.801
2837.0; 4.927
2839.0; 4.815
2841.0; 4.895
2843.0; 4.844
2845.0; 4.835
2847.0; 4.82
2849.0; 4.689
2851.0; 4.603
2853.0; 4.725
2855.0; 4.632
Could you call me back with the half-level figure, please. 2.42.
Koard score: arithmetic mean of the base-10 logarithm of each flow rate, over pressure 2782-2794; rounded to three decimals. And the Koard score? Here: 0.700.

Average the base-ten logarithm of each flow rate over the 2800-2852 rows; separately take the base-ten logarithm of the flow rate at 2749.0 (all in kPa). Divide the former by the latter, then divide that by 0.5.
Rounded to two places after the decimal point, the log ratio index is 1.94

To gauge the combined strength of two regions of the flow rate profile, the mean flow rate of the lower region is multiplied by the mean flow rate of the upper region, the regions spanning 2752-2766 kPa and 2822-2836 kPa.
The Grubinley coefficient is 23.6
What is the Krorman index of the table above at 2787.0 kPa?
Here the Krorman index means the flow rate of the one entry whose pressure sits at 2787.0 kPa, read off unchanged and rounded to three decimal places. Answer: 5.156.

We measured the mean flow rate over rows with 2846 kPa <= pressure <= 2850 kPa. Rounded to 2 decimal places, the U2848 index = 4.75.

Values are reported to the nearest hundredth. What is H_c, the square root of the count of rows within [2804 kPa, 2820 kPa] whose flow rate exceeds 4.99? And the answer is 2.00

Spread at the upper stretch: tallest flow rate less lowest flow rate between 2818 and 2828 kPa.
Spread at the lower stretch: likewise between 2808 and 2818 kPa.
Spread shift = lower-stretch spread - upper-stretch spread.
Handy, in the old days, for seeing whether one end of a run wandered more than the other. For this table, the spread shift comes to -0.01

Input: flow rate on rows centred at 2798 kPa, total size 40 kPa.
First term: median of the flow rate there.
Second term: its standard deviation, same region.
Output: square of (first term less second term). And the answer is 22.9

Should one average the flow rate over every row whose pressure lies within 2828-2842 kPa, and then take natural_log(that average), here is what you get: 1.58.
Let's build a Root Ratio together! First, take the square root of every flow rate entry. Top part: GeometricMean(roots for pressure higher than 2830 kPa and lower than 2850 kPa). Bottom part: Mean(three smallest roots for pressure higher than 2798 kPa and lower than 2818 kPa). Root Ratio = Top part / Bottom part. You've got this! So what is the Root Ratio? 0.994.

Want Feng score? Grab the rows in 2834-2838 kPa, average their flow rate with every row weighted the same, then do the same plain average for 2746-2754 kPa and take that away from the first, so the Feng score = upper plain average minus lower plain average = -0.11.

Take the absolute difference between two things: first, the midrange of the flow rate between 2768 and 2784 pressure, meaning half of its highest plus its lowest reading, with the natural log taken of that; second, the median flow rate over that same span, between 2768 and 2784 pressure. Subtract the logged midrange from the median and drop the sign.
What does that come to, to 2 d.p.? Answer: 3.09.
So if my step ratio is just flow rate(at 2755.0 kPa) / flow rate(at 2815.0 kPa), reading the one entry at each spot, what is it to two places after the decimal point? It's 0.92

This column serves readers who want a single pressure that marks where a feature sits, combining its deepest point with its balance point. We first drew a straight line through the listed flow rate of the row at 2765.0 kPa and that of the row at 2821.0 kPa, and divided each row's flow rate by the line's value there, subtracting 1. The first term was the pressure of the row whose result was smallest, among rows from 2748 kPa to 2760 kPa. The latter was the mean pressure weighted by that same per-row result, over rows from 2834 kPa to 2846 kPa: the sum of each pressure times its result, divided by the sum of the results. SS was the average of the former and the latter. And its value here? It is 2797.6 kPa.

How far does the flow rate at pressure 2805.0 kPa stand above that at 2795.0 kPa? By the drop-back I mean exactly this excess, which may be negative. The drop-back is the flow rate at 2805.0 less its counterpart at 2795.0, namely -0.2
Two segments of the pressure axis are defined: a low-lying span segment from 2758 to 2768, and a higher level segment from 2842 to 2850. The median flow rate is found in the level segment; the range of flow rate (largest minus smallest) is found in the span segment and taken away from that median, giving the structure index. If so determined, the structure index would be 4.61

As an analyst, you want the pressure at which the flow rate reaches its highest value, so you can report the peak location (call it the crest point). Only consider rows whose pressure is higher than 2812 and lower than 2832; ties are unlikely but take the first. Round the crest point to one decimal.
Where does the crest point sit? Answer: 2813.0 kPa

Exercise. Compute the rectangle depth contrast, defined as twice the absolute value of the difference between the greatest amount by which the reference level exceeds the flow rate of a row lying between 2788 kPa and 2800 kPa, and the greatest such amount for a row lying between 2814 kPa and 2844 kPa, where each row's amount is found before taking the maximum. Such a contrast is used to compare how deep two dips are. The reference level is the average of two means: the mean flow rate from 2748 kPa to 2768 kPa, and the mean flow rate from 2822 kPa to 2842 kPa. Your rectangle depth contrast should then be 0.8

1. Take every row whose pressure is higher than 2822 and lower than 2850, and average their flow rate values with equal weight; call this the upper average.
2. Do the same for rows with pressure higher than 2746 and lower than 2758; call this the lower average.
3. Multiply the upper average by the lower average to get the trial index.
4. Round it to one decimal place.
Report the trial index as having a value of 23.6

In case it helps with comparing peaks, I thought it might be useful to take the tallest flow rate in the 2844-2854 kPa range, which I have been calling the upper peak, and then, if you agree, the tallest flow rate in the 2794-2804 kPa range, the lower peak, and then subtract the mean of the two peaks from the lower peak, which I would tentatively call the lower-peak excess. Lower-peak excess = 0.21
